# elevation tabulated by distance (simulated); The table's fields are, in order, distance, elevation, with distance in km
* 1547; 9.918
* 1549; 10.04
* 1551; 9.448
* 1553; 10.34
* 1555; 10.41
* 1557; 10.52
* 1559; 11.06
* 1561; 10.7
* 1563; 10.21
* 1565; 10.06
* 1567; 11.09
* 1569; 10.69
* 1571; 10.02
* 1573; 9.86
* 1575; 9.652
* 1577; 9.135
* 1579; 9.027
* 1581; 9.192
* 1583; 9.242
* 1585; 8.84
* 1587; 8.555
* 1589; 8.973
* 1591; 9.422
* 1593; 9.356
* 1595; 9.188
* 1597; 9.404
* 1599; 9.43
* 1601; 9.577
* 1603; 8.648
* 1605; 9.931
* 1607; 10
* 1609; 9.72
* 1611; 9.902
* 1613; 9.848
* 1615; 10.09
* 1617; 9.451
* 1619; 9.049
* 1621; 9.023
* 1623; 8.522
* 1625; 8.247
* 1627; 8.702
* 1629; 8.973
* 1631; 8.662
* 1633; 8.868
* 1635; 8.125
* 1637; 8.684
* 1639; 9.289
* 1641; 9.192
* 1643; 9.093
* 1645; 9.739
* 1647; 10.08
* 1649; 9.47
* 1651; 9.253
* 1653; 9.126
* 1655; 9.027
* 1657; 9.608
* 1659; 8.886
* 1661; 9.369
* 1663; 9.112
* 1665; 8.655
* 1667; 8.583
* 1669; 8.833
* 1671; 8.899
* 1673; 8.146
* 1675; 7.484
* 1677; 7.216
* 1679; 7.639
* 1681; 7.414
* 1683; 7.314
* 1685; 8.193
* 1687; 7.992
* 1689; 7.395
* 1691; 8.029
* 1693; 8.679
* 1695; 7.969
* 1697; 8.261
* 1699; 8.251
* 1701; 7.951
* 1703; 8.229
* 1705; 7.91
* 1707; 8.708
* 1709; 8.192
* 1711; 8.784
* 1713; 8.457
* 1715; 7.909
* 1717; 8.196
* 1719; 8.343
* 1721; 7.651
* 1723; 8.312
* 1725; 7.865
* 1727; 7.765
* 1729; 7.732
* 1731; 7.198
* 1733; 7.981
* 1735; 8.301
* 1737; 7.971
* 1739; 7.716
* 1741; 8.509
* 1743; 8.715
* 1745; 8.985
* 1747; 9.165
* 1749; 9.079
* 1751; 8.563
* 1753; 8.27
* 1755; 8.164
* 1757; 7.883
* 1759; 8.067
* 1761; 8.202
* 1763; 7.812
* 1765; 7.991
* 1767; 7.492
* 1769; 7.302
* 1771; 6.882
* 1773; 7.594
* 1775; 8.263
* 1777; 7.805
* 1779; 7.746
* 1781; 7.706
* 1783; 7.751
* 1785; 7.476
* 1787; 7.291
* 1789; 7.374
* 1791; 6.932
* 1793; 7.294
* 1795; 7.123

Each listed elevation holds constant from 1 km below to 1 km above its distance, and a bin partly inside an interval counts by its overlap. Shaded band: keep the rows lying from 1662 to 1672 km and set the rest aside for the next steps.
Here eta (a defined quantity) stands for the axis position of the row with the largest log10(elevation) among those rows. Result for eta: 1663 km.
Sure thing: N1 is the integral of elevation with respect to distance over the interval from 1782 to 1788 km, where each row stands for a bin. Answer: 45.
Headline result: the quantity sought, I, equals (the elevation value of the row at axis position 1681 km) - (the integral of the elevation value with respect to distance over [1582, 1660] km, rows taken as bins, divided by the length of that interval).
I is -1.8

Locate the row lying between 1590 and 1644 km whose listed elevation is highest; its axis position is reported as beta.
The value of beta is 1615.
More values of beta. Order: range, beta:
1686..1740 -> 1711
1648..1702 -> 1657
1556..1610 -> 1567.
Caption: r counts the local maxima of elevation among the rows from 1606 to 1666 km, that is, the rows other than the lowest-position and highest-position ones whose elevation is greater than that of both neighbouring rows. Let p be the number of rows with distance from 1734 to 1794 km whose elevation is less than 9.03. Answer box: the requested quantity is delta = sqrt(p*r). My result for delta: 15.0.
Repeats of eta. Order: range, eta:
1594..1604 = 1601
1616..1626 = 1617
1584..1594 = 1591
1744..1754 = 1747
